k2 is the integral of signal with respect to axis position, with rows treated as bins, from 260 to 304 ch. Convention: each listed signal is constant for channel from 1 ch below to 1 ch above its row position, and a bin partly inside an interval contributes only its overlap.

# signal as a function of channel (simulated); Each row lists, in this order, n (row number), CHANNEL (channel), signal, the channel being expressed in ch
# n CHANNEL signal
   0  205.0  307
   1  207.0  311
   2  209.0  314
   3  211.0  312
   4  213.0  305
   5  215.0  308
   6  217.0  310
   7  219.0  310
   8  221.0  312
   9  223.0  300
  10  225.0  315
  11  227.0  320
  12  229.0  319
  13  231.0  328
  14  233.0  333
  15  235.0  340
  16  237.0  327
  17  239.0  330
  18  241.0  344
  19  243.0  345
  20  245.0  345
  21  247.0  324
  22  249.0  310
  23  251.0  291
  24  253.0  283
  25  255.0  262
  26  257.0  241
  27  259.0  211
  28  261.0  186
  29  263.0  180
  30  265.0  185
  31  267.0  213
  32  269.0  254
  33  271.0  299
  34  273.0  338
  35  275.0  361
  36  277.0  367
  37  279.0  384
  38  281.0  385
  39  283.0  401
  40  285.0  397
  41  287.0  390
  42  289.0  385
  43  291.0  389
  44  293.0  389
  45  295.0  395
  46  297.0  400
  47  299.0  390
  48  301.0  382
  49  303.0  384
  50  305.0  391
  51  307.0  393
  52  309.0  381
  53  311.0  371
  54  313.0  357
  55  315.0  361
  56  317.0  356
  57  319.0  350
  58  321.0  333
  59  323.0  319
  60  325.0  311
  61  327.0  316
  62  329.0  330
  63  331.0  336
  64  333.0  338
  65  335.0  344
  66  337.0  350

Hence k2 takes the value 14908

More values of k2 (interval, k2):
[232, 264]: 9304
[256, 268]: 2432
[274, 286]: 4590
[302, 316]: 5276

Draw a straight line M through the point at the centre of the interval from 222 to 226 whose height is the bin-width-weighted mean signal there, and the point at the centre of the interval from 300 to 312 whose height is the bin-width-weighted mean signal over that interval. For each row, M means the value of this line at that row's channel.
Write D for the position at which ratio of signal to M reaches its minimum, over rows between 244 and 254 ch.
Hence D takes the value 253.0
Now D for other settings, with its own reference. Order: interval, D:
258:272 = 263.0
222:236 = 223.0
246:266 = 263.0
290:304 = 301.0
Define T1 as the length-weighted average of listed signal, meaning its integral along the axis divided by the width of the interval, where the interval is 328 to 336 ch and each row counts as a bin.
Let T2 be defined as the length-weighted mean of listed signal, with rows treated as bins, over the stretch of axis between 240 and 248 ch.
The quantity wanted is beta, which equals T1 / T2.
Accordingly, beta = 0.99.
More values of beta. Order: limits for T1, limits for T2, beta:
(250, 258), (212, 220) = 0.87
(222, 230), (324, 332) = 0.97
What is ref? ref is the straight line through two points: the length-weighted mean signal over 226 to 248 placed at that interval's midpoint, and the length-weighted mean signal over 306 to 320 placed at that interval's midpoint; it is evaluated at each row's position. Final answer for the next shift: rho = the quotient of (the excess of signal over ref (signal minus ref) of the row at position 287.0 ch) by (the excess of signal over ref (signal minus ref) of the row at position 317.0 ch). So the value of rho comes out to -3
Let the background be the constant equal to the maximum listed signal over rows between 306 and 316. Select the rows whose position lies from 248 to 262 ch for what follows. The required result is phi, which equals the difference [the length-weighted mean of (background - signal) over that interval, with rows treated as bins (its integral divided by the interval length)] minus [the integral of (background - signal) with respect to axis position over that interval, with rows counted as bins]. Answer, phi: -1796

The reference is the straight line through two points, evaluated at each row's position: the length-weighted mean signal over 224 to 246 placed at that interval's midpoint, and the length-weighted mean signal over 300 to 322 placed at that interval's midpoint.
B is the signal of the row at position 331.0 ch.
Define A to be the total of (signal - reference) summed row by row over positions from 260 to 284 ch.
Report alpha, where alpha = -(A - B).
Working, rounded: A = -644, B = 336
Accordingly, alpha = 980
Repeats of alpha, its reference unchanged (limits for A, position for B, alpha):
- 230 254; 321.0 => 452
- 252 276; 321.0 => 1469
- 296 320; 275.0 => 255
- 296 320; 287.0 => 284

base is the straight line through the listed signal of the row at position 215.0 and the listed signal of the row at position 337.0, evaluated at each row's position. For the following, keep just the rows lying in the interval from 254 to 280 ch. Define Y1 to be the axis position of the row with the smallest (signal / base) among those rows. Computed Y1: 263.0 ch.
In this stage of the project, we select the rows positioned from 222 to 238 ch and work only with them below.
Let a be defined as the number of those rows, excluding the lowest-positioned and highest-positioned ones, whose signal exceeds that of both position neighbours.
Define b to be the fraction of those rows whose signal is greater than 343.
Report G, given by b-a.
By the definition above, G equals -2.00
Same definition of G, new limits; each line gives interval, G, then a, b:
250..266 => 0.00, 0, 0.00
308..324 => -0.25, 1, 0.75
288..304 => 0.00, 1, 1.00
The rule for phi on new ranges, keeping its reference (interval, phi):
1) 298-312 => -110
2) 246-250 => -228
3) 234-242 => -404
